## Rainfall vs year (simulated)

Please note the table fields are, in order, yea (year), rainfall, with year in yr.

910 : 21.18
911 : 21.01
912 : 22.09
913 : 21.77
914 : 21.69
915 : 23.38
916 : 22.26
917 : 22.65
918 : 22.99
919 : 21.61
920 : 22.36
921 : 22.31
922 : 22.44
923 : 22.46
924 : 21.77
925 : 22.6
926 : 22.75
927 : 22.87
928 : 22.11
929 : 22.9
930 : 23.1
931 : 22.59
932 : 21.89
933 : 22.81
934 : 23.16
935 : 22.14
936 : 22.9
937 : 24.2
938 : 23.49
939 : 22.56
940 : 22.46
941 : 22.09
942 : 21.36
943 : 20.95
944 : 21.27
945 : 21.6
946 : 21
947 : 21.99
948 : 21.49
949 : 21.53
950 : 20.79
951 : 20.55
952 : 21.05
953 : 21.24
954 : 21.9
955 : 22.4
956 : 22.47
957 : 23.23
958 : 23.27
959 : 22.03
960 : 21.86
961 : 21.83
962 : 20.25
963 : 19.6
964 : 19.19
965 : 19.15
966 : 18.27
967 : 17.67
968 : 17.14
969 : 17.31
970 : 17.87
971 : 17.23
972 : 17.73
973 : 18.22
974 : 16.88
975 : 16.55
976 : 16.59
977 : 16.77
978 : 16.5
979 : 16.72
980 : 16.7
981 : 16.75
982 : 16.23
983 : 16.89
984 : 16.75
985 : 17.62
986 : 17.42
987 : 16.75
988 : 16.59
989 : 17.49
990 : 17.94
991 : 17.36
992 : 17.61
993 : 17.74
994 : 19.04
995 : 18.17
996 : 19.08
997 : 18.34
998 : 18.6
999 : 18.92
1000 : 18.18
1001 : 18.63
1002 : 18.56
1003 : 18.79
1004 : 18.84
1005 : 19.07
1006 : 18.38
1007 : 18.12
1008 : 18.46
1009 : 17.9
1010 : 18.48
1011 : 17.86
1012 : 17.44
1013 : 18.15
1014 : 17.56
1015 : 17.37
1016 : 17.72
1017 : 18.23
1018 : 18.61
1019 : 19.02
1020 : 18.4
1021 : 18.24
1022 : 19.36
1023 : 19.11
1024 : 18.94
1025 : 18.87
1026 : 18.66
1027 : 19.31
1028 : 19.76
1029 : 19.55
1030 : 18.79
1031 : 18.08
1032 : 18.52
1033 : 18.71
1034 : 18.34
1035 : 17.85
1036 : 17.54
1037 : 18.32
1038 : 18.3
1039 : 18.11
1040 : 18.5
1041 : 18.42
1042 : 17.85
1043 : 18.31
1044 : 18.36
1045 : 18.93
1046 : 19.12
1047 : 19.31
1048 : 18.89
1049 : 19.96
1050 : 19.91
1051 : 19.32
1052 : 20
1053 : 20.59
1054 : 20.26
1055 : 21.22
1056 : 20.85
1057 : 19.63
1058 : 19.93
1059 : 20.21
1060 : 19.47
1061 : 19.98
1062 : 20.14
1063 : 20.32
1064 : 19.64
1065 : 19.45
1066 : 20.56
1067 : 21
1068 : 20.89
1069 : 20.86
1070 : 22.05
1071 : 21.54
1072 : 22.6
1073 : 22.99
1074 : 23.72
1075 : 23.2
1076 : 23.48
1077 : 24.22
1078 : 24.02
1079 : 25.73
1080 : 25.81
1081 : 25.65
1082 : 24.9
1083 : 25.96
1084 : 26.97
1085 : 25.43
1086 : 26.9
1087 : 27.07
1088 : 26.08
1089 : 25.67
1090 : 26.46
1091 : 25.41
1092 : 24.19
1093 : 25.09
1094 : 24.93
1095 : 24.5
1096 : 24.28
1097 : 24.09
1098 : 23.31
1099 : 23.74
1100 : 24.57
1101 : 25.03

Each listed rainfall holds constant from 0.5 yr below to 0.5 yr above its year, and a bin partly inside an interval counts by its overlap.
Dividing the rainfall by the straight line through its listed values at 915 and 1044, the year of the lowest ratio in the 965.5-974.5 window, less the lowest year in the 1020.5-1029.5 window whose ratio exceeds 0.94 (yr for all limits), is -47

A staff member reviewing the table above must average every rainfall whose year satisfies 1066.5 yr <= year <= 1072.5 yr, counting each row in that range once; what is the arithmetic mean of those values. 21.5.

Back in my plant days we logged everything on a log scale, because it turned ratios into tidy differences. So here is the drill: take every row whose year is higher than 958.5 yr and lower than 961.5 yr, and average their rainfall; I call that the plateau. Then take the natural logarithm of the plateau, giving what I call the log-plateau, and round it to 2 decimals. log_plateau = 3.09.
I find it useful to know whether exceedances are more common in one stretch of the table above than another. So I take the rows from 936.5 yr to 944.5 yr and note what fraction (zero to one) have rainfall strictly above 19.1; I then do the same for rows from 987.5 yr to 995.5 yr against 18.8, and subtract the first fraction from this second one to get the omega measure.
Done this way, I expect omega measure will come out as -0.9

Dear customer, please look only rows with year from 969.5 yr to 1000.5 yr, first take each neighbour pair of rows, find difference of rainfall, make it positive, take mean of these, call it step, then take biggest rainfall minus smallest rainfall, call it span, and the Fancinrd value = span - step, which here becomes 2.4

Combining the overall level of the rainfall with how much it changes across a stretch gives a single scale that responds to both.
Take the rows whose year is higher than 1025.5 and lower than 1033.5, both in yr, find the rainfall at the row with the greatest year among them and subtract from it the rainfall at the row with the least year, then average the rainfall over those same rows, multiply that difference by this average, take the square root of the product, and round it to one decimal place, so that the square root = 1.0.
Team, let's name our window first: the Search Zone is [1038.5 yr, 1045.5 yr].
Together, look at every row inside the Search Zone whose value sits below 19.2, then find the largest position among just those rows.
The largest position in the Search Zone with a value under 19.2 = 1045 yr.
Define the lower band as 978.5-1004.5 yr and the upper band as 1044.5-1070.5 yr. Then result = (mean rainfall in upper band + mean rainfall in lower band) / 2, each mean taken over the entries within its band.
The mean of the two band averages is 18.9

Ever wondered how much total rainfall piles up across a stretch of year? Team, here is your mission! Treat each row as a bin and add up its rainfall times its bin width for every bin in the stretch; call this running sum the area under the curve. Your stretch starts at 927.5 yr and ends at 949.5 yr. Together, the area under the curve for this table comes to 490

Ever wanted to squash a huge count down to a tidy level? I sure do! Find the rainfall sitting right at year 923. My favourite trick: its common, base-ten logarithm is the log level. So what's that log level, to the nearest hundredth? 1.35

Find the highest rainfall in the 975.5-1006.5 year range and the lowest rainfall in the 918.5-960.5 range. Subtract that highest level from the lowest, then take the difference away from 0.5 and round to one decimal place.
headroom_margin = -1.0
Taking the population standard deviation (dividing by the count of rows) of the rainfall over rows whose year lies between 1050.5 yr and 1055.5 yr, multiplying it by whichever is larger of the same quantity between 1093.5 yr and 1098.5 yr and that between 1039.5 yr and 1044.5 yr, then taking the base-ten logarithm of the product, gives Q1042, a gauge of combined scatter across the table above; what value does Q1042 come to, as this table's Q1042 -0.47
